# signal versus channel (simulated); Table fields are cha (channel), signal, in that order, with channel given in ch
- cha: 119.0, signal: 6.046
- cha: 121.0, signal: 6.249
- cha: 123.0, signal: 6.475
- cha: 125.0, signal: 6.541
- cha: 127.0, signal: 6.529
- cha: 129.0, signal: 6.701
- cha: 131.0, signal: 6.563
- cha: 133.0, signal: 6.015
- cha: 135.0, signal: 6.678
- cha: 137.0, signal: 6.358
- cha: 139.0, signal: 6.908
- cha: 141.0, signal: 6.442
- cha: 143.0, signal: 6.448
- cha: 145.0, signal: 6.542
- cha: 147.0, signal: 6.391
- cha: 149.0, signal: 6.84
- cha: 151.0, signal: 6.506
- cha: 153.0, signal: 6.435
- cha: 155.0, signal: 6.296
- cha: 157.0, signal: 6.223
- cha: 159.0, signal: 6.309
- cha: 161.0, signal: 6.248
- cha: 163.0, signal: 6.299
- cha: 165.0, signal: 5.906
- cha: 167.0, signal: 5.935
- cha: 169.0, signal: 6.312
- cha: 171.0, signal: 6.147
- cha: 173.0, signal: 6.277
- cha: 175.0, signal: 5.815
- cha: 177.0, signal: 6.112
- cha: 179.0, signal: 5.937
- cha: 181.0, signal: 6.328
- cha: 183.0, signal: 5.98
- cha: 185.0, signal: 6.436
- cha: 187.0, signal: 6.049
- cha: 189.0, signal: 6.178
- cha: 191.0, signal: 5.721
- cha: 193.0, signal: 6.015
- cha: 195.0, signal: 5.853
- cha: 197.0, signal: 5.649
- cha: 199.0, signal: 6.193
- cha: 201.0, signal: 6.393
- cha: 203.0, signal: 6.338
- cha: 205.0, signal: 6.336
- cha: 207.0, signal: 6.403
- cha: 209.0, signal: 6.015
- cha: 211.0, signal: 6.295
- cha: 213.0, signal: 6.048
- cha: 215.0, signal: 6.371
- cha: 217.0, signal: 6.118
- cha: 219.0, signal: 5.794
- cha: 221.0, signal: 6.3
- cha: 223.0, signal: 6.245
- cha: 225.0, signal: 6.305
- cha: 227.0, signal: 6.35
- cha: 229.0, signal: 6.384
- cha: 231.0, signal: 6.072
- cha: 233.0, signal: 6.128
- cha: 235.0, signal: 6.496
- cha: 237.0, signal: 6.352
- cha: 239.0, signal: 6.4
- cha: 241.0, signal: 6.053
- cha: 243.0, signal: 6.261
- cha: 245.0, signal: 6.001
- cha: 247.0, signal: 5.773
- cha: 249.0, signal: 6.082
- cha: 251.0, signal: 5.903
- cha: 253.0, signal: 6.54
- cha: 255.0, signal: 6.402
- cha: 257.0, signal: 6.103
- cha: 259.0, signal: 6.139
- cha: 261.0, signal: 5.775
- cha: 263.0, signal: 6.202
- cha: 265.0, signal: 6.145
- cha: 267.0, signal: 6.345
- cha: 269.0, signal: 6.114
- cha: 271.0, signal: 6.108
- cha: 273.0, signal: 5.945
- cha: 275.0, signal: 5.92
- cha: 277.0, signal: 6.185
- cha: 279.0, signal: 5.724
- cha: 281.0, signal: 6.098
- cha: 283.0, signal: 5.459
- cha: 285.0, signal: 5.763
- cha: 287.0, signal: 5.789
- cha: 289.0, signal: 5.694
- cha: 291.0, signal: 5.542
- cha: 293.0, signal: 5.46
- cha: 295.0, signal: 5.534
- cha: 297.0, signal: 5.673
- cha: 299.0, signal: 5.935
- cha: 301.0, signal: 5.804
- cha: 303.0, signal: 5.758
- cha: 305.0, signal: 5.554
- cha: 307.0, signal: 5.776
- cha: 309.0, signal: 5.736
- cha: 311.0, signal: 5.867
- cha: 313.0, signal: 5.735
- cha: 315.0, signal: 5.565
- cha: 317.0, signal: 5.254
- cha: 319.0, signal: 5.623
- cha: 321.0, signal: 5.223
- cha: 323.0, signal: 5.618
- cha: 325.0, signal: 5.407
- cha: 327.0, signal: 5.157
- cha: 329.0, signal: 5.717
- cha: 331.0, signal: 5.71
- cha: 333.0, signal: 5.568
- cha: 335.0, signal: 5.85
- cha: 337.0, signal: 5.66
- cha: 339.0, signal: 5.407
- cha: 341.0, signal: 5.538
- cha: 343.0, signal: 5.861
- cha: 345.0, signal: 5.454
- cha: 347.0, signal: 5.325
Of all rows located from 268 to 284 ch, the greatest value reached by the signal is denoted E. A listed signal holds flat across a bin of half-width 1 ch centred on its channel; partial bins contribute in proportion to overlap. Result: 6.185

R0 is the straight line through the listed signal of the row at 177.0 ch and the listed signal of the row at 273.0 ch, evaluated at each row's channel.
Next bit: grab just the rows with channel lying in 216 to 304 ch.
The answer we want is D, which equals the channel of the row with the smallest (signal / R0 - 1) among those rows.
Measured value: 283.0 ch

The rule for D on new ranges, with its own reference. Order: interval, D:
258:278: 261.0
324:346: 327.0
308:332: 327.0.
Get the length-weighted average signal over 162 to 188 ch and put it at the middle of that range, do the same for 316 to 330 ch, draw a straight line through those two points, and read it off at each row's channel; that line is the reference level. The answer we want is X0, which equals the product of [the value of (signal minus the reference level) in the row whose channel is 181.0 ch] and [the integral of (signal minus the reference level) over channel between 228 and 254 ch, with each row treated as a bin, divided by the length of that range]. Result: 0.090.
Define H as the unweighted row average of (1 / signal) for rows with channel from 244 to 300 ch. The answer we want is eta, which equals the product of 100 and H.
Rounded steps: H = 0.169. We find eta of 16.9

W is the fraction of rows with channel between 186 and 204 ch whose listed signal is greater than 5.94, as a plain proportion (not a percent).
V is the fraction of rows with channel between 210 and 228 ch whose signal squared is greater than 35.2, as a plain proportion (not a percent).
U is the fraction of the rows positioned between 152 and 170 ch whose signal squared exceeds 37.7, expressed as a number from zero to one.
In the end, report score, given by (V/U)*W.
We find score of 0.76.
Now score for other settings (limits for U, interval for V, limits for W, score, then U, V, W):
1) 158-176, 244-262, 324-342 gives 0.00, 0.67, 0.67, 0.00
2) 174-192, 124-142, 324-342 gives 0.00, 0.33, 1.00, 0.00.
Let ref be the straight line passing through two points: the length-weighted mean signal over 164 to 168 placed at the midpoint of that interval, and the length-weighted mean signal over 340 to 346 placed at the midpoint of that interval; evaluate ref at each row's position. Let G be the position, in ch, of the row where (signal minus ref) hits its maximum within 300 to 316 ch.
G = 311.0 ch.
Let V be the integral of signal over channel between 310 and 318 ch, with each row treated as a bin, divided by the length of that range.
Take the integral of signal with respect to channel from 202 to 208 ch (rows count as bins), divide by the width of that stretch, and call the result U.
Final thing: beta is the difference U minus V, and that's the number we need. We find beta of 0.8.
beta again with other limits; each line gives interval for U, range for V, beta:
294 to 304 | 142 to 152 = -0.8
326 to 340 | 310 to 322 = 0.0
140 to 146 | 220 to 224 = 0.2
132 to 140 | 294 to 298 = 0.9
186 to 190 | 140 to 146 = -0.4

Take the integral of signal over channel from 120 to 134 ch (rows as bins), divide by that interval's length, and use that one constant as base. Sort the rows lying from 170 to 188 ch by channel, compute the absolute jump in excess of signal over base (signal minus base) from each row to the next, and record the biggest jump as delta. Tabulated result 0.46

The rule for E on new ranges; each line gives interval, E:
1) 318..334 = 5.717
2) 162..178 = 6.312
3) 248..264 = 6.54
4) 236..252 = 6.4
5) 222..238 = 6.496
